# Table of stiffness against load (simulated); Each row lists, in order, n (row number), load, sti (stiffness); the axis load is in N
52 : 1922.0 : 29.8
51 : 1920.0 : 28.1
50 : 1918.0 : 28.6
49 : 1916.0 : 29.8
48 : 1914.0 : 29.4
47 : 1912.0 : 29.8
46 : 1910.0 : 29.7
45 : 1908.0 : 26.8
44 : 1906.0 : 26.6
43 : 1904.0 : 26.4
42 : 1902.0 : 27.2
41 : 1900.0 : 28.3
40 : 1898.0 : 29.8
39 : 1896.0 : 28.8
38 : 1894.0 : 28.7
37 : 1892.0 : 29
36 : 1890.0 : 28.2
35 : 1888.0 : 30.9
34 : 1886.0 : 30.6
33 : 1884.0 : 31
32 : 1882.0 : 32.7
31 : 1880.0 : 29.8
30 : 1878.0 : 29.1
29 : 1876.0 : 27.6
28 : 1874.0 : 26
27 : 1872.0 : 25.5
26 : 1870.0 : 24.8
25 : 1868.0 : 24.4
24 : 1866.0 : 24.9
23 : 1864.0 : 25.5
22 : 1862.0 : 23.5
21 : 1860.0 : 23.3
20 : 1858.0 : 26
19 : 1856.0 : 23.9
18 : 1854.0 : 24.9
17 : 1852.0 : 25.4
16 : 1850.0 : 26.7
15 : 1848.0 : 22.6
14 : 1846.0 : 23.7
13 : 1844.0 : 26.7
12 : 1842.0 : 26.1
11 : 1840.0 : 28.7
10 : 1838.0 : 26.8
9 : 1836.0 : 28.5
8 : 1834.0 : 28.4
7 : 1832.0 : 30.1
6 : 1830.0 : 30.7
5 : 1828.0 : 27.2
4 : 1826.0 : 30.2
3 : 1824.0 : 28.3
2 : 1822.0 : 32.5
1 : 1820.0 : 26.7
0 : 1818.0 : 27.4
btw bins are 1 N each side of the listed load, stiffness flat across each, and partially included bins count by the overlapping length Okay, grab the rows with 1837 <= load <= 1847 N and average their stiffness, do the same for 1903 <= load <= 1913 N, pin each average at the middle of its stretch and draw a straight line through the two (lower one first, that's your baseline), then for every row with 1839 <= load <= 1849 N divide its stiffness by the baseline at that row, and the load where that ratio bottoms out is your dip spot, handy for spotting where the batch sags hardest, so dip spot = 1848.0 N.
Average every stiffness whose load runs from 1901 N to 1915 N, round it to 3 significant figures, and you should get 28.0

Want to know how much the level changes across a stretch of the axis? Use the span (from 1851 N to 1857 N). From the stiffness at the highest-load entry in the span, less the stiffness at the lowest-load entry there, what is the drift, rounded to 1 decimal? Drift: -1.5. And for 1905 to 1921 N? 1.5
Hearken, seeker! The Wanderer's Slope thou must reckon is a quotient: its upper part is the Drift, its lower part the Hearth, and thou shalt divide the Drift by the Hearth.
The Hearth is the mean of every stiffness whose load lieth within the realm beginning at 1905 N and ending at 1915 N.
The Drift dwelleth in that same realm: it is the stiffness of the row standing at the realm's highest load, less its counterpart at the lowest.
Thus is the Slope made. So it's 0.10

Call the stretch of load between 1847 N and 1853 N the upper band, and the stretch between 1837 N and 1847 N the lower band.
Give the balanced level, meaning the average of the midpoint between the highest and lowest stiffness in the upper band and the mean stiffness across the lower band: 25.5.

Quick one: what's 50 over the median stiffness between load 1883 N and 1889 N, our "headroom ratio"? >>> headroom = 1.6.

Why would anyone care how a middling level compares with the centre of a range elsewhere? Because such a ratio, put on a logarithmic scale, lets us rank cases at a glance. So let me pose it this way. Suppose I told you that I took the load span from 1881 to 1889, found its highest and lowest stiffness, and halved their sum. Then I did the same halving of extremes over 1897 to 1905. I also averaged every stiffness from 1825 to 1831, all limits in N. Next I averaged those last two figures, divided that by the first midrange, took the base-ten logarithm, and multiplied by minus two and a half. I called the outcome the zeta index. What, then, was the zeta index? 0.10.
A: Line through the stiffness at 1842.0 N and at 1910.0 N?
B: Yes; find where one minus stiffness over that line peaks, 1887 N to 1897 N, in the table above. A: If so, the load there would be 1890.0 N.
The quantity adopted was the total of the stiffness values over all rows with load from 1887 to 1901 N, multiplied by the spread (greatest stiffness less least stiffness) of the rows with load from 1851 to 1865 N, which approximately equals 550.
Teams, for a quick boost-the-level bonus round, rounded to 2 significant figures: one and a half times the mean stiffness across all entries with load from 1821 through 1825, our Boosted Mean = 46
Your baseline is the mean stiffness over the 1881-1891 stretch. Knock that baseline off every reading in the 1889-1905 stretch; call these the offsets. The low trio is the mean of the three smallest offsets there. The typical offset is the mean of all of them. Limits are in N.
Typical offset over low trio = 0.7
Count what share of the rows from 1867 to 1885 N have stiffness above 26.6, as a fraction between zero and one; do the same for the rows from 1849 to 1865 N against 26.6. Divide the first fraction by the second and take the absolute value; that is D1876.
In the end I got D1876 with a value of 4.4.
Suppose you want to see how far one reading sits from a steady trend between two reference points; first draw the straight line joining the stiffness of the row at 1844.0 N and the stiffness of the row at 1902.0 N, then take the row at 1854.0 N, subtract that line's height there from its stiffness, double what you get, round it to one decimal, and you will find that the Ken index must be -3.8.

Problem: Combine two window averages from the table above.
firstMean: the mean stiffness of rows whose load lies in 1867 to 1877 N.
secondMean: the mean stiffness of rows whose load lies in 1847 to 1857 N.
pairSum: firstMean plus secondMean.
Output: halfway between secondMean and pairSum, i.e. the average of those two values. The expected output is 37.5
